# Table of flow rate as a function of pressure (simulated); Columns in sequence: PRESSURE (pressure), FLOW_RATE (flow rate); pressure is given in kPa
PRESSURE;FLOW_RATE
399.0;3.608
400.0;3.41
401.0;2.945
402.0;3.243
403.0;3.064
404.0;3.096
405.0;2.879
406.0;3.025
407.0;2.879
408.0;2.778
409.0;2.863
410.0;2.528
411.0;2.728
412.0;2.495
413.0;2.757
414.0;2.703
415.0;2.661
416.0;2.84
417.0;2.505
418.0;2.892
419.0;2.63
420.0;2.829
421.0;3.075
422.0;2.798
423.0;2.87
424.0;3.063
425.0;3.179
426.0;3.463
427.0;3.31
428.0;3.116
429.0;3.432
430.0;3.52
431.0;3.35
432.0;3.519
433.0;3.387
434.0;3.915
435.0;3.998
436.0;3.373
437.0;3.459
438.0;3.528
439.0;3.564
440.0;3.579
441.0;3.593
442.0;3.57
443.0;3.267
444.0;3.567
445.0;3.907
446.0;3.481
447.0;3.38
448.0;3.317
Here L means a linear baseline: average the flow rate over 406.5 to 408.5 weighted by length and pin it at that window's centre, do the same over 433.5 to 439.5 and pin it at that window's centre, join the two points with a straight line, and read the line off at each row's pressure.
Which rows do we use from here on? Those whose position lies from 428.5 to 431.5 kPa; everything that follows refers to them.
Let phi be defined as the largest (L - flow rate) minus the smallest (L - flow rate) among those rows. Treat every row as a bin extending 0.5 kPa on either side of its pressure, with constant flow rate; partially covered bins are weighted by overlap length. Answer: 0.20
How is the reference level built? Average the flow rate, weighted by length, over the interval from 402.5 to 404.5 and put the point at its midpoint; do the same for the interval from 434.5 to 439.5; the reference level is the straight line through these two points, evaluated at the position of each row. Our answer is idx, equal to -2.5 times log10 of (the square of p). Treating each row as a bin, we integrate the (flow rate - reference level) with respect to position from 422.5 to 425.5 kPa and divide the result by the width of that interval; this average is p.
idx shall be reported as 2.3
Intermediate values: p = -0.35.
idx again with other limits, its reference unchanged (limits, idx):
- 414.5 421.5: 1.4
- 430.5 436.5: 6.2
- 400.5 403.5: 7.9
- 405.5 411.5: 2.2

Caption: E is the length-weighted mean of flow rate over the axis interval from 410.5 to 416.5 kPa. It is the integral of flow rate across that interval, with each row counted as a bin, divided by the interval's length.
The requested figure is 2.70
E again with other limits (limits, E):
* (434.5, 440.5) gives 3.58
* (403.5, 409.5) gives 2.92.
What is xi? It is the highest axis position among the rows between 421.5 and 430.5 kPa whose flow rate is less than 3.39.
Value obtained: 428.0 kPa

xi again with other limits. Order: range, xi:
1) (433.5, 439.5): 436.0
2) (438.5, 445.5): 443.0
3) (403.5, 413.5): 413.0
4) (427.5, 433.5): 433.0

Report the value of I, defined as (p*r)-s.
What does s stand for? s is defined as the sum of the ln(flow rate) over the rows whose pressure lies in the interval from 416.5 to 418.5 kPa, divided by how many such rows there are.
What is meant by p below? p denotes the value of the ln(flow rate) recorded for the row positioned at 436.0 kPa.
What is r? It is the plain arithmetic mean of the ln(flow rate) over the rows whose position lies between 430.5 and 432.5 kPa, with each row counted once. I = 0.51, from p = 1.22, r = 1.23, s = 0.99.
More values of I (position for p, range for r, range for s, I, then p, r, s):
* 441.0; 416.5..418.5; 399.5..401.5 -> 0.11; 1.28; 0.99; 1.15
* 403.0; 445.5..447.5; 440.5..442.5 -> 0.10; 1.12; 1.23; 1.28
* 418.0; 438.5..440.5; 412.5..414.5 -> 0.35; 1.06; 1.27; 1.00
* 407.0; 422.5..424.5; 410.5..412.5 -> 0.19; 1.06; 1.09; 0.96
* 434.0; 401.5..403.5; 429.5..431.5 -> 0.33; 1.36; 1.15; 1.23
